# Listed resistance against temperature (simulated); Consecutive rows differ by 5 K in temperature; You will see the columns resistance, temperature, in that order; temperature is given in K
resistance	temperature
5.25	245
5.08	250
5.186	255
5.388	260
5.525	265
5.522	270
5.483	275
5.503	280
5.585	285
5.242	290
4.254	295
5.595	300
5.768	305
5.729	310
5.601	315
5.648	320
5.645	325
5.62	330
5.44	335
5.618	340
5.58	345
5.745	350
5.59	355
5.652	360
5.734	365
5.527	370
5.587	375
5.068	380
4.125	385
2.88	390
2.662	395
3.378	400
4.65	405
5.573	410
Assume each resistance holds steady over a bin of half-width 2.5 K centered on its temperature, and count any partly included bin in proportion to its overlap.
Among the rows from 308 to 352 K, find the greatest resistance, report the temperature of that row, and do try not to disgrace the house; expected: 350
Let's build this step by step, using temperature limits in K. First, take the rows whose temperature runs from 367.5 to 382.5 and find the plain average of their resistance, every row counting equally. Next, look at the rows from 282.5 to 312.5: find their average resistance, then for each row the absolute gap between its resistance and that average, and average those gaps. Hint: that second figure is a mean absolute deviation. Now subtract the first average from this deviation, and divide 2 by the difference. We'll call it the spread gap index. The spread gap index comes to -0.401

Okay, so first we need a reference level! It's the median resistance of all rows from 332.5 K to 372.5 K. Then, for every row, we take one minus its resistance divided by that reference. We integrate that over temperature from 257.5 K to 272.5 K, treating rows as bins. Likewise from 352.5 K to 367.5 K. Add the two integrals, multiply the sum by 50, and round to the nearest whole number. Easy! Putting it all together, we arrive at 10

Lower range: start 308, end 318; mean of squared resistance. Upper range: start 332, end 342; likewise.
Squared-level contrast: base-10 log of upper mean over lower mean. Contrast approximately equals -0.02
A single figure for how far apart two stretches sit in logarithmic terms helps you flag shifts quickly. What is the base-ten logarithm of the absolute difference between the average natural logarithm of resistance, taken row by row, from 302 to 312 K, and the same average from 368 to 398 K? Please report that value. -0.5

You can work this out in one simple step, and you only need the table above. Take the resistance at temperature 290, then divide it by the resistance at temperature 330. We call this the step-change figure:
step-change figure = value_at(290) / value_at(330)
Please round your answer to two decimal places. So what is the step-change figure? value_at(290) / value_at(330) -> 0.93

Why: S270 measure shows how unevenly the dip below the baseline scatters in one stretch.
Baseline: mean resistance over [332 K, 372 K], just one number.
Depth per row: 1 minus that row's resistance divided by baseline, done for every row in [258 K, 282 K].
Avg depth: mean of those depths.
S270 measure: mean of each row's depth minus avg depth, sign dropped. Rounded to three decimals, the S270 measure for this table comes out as 0.007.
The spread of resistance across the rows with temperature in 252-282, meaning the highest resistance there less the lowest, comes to 0.34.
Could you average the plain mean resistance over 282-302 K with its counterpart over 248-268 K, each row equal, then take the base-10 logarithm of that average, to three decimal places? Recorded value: 0.719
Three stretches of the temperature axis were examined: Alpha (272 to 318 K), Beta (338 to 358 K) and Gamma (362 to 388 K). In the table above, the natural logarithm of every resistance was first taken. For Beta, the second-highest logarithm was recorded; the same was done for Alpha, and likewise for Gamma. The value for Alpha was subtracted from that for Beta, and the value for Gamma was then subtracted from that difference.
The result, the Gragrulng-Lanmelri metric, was -1.74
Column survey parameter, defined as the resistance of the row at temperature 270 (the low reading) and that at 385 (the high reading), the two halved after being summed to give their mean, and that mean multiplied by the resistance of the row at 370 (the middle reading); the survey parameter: 27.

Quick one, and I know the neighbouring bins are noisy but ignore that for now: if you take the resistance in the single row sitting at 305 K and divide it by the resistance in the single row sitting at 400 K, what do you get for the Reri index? 1.7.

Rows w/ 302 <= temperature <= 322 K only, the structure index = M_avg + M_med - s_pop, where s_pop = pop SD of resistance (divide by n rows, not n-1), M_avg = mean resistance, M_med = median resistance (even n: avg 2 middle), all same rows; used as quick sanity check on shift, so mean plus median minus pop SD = 11.3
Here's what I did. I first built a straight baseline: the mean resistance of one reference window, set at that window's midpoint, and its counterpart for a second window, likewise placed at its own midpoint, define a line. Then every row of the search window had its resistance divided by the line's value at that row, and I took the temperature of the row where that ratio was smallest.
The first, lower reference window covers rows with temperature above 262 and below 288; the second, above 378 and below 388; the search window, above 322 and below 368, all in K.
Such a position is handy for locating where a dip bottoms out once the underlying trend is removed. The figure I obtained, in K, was 335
